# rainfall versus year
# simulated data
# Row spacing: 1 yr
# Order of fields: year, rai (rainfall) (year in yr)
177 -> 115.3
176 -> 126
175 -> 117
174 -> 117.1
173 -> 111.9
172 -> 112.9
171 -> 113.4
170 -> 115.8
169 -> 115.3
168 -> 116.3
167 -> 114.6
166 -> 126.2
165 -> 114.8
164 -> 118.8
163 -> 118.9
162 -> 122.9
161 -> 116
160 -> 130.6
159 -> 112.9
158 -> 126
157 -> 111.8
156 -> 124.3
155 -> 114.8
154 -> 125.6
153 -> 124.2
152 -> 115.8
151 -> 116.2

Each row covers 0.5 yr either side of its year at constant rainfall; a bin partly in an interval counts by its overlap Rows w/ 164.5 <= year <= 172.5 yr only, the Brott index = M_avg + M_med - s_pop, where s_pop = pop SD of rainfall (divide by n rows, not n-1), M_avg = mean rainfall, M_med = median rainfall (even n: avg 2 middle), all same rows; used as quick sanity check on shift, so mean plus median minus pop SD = 227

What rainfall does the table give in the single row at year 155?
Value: 114.8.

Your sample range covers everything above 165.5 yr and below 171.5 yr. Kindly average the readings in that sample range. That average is 117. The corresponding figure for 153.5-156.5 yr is 122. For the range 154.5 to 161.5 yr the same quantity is 119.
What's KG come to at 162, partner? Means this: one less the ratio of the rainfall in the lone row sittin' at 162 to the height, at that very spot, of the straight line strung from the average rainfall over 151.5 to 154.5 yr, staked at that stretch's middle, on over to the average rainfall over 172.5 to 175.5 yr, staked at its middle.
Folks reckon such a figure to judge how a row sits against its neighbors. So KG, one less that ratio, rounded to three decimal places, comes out -0.032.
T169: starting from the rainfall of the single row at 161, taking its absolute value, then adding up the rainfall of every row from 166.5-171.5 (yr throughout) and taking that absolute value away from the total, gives 459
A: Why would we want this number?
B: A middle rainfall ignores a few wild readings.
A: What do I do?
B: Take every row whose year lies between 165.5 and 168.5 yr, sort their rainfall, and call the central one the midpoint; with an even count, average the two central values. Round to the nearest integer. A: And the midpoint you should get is 116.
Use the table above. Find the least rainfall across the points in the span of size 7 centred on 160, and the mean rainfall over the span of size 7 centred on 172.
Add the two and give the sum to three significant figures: 227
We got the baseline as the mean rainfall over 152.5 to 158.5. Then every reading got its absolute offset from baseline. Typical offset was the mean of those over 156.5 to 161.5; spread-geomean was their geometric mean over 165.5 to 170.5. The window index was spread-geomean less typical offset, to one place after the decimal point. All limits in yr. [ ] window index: -1.9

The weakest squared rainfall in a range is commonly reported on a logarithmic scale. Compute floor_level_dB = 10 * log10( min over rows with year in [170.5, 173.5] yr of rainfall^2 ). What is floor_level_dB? 41.0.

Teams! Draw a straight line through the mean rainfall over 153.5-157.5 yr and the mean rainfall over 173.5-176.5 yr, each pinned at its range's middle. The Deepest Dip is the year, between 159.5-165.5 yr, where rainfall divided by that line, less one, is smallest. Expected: 165 yr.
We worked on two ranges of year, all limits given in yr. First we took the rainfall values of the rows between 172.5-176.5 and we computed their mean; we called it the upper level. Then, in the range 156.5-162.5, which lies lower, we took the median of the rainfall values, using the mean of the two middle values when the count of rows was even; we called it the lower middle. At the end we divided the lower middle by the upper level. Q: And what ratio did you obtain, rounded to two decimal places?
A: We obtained 1.01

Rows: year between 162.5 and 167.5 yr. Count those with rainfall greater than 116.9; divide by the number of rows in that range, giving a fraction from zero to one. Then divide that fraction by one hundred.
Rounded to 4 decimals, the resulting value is 0.0060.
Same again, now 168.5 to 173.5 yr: 0.0000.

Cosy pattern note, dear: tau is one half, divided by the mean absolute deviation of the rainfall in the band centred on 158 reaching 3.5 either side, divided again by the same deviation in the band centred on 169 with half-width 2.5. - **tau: 0.090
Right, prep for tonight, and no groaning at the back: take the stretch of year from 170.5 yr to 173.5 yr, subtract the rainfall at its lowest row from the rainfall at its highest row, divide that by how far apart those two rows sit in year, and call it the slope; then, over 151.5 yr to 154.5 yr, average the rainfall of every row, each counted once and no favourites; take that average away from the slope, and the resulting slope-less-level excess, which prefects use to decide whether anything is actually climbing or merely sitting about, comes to -122.6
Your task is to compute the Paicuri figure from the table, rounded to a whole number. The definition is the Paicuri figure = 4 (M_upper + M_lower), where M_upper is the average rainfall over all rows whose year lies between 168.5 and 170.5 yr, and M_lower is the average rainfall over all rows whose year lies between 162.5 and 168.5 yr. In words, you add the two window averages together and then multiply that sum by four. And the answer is 935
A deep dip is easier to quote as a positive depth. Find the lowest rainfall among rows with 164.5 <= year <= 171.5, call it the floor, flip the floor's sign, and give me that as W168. -113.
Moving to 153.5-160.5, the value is -112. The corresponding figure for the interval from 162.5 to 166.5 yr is -115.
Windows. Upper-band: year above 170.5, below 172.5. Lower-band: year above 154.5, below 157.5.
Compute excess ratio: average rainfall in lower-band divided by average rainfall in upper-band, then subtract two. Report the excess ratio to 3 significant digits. -0.966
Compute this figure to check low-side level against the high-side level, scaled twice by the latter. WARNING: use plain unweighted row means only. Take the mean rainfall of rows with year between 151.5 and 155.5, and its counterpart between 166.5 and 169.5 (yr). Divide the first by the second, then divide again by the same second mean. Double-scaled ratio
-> 0.0090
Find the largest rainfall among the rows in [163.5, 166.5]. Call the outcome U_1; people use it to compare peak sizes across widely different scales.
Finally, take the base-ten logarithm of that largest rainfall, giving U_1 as 2.10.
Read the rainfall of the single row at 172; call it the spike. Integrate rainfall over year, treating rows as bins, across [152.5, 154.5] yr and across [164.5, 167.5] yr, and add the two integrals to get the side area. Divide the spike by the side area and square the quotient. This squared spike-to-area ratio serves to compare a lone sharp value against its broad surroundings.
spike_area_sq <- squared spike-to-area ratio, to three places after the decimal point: 0.035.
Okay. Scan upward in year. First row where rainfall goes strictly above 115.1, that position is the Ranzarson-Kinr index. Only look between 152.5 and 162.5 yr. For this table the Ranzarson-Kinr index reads 153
